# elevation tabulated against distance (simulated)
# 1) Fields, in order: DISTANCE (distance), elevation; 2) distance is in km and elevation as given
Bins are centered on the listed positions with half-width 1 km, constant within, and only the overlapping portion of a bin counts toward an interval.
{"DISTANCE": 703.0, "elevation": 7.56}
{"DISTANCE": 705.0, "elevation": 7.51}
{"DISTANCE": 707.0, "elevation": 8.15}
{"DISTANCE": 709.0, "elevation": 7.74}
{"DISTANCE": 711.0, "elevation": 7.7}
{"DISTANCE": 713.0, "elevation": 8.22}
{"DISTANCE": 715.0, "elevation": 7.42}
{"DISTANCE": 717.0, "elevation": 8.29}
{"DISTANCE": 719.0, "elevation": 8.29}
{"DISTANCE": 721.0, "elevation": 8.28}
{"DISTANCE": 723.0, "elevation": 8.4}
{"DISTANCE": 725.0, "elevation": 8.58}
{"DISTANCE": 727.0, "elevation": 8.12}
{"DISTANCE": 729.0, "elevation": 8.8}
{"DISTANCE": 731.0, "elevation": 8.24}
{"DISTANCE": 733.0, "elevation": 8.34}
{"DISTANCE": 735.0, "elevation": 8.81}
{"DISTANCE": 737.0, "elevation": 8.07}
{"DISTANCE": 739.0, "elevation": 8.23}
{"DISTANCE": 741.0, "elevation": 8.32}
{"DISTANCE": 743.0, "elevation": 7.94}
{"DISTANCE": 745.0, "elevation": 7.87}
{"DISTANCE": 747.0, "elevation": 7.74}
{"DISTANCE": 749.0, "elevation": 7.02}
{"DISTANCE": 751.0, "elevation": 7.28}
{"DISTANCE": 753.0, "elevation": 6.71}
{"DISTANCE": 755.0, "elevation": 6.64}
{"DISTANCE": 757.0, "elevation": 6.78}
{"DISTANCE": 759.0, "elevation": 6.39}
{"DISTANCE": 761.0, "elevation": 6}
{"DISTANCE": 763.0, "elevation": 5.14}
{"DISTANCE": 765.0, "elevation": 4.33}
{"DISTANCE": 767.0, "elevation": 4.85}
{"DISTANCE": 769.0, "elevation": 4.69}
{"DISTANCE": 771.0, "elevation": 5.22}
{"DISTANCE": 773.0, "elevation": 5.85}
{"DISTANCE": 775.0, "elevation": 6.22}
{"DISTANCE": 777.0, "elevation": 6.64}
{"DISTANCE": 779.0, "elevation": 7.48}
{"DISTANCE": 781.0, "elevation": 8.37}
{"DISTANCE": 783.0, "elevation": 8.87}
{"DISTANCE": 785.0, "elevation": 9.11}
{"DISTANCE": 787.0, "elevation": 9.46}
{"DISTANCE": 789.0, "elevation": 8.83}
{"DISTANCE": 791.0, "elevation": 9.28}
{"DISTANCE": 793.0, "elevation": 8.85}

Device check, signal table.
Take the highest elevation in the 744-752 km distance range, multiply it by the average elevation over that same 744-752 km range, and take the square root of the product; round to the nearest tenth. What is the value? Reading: 7.7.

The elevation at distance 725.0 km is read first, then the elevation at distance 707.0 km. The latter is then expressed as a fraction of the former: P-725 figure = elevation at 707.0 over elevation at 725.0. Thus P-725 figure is 0.95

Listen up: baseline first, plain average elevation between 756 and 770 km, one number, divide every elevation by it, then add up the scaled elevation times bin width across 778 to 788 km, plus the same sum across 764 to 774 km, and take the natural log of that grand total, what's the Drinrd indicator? 3.22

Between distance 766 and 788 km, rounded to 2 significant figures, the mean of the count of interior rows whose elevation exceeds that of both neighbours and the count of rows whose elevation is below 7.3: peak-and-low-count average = 3.0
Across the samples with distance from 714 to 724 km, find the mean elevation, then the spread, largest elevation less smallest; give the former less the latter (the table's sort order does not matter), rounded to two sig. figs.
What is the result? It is 7.2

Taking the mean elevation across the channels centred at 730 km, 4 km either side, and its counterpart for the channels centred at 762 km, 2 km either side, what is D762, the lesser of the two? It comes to 5.6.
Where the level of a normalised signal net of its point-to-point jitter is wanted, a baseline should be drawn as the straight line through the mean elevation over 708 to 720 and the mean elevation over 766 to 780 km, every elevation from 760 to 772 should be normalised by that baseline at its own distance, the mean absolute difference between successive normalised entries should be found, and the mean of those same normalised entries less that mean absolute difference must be 0.73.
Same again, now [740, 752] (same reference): 1.09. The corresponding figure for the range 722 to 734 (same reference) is 1.07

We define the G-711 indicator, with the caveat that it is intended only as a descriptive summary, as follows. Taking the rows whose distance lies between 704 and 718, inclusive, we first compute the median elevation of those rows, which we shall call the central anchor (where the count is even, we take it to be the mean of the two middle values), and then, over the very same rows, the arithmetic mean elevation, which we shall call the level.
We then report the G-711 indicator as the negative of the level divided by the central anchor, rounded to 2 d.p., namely -1.02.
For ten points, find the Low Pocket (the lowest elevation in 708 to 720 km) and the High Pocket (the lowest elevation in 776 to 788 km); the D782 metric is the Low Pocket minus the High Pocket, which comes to 0.8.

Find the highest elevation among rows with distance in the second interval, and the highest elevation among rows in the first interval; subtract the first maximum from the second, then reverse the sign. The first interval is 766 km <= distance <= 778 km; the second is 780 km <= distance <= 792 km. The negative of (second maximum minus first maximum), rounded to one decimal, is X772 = -2.8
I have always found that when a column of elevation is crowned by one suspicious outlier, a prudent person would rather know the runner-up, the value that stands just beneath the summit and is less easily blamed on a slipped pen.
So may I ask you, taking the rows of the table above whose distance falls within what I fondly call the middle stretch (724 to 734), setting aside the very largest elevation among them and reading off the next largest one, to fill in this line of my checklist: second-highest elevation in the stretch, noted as 8.58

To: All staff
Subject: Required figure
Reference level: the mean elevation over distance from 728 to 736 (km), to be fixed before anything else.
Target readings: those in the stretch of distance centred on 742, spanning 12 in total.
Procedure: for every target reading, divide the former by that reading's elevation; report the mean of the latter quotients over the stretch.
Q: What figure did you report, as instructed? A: 1.07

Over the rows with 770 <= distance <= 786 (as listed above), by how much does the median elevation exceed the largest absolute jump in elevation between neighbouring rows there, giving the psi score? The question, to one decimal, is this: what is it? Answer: 6.2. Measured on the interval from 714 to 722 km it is 7.4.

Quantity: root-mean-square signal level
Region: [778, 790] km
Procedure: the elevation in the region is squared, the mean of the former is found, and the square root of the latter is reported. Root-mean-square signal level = 8.7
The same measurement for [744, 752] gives 7.5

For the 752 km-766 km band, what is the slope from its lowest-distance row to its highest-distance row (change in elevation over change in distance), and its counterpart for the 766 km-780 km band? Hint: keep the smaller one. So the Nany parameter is -0.198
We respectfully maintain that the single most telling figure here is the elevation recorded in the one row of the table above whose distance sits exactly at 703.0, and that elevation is 7.56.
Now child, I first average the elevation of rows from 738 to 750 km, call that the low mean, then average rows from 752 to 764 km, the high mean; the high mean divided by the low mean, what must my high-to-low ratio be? 0.80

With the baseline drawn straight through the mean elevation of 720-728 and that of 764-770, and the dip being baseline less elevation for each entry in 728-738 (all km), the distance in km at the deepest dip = 731.0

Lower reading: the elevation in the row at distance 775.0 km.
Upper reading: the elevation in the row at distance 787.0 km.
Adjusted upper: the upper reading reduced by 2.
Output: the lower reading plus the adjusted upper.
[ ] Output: 13.7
